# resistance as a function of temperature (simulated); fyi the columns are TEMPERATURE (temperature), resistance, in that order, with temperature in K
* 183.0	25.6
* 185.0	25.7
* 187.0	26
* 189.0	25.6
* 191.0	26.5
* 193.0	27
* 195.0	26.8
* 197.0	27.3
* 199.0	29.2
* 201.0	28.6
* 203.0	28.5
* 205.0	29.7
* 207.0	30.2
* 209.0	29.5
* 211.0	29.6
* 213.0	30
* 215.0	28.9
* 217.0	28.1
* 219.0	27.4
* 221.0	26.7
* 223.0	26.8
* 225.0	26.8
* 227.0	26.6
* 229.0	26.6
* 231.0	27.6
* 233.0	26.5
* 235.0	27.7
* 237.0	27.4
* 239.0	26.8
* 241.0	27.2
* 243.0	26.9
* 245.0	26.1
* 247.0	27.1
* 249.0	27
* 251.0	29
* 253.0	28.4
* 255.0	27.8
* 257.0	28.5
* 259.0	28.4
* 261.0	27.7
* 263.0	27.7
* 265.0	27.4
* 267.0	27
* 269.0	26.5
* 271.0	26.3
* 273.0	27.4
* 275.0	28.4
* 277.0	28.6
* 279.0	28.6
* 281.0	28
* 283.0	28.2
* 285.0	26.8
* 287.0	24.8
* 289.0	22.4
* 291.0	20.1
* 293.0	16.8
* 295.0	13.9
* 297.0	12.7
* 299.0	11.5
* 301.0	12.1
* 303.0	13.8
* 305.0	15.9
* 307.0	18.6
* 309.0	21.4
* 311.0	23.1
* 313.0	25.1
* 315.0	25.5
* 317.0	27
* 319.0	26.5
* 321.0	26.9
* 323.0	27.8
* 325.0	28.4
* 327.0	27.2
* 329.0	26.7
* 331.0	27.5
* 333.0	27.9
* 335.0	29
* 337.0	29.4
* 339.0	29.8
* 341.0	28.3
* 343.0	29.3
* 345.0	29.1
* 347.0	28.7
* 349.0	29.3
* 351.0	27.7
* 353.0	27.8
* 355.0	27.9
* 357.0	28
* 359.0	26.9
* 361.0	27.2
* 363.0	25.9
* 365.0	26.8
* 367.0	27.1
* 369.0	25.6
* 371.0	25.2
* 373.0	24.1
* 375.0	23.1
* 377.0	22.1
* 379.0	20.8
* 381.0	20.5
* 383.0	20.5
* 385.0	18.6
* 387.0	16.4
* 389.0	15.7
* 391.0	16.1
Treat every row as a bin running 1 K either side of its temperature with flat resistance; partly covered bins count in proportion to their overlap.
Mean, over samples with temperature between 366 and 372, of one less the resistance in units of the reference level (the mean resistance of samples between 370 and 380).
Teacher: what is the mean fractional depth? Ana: -0.13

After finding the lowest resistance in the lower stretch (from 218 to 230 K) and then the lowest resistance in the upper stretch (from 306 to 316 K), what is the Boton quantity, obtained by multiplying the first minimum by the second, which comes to 495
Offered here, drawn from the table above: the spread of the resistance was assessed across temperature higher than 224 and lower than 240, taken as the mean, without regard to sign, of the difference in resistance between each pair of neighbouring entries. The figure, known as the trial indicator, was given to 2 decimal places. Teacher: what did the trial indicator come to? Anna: 0.63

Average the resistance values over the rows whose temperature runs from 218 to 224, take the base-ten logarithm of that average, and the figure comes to 1.43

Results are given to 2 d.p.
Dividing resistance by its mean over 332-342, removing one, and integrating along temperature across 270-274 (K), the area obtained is -0.28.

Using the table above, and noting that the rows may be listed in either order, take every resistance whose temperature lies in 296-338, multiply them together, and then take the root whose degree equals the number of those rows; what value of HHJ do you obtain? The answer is 22.1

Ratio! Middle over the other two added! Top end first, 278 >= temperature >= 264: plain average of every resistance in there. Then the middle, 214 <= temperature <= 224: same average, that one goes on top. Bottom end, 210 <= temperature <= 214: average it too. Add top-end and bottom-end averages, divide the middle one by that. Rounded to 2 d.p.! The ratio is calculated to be 0.48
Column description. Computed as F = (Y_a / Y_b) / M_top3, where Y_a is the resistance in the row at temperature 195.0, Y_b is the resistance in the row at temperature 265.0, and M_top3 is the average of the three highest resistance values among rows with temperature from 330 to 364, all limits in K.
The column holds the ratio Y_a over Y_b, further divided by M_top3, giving 0.033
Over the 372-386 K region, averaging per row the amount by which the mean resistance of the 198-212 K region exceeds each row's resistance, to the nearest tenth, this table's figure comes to 7.9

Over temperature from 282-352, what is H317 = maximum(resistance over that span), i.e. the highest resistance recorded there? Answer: 29.8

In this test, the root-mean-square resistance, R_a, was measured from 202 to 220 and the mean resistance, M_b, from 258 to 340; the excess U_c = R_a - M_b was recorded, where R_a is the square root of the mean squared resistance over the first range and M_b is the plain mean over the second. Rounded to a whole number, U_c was 5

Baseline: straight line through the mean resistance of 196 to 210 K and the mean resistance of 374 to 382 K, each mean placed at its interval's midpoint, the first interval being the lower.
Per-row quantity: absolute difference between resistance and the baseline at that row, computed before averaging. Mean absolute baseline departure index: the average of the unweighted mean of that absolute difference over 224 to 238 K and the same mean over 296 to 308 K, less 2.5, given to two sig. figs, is 3.3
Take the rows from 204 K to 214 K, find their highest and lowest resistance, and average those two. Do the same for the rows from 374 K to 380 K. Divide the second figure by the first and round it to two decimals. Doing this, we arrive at 0.74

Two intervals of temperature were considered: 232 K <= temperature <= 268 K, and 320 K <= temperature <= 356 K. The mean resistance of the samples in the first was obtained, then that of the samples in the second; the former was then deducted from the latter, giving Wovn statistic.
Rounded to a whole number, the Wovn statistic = 1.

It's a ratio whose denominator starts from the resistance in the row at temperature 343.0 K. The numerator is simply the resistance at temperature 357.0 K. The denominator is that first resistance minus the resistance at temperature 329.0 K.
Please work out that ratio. 11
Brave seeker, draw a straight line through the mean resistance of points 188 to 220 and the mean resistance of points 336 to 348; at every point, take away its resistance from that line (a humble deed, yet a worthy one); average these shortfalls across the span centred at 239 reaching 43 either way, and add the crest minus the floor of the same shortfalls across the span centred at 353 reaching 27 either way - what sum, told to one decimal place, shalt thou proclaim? 9.9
